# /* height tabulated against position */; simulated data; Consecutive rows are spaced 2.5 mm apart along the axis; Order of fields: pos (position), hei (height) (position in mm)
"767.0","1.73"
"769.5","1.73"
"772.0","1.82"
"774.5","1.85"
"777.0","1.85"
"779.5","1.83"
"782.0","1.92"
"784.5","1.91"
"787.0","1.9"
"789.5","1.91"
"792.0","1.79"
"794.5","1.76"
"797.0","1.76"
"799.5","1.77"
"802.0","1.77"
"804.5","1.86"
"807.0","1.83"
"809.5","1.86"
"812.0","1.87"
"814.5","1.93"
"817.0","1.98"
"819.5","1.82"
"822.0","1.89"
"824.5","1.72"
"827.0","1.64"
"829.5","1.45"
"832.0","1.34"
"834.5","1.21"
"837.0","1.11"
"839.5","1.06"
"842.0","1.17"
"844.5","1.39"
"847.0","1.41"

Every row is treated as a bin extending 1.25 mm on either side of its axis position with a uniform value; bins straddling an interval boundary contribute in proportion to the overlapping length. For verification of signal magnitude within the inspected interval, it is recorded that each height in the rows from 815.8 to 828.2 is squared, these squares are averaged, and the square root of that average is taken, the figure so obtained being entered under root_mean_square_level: 1.81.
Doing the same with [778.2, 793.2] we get 1.88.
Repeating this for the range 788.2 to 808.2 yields 1.81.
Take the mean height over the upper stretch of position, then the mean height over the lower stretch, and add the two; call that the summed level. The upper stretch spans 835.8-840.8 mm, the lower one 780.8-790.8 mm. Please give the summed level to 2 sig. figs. 3.0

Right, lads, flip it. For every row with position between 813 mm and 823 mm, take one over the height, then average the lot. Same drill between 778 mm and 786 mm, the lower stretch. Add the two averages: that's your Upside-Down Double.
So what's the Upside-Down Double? 1.056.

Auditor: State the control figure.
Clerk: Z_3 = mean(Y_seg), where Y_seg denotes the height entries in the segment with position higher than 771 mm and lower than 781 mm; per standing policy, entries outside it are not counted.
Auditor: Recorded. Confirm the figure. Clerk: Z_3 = 1.84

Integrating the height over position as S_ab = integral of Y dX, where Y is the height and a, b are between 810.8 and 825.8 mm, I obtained 28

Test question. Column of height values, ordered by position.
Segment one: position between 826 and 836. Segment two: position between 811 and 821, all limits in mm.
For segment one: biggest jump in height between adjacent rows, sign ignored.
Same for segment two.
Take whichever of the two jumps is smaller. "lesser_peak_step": 0.16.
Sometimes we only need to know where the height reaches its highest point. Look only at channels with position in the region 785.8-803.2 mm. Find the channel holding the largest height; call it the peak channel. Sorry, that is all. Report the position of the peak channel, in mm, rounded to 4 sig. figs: 789.5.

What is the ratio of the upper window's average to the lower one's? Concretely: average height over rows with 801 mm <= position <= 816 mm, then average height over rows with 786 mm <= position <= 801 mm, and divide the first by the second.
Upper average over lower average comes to 1.02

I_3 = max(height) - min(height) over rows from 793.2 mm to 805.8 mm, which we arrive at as 0.10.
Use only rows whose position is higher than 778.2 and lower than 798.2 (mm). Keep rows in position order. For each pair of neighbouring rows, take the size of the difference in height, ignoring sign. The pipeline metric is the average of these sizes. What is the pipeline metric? 0.04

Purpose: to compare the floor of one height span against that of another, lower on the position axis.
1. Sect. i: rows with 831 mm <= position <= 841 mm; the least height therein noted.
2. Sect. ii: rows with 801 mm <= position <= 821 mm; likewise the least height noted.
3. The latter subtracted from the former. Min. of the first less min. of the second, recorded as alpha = -0.71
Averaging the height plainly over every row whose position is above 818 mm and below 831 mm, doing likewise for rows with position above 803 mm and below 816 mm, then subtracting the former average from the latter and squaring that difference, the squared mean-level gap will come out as 0.028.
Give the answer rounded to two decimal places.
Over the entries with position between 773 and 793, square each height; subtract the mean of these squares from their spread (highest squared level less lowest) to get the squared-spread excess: -3.02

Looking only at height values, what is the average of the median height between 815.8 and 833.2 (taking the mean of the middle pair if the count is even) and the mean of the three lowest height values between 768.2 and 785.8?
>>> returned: 1.76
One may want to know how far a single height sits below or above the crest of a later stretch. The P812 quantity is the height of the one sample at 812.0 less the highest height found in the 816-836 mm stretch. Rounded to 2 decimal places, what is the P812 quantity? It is -0.11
